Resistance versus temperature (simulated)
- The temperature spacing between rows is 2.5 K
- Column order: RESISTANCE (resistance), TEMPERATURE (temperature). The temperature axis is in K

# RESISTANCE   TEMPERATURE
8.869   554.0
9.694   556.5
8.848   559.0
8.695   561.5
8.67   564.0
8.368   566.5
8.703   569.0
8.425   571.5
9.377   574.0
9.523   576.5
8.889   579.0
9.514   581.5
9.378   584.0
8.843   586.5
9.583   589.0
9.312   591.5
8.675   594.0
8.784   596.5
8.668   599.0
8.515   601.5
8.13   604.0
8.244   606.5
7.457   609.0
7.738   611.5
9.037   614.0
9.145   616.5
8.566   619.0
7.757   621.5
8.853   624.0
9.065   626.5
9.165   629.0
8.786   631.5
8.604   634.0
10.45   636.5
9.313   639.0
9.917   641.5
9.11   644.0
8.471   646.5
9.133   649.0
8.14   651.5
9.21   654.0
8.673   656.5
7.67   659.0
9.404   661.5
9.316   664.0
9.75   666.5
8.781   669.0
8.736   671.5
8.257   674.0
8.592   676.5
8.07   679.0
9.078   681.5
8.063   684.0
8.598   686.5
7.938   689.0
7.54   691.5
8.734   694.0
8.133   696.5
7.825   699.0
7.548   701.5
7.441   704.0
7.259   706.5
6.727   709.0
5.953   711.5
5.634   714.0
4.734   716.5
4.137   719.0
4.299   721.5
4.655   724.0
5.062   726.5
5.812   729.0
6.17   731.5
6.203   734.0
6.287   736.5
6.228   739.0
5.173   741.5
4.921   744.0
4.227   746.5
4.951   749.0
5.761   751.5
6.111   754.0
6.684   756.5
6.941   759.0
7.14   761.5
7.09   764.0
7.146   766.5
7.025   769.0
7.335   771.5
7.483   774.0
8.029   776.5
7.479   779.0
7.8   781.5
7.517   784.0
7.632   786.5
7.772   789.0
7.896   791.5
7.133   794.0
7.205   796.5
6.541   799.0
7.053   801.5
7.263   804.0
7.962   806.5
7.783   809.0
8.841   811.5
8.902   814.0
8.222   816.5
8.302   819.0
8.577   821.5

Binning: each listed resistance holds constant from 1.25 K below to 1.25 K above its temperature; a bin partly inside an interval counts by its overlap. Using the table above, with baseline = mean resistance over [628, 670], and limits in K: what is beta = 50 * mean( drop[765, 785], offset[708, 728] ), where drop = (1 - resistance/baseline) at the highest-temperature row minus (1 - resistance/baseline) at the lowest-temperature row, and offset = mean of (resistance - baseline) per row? -99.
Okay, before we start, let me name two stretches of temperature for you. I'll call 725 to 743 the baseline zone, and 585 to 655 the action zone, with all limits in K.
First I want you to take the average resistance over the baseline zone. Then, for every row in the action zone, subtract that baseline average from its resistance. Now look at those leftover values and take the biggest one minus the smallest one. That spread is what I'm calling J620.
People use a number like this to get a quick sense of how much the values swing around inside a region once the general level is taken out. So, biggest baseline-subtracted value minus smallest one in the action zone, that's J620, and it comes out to 3.0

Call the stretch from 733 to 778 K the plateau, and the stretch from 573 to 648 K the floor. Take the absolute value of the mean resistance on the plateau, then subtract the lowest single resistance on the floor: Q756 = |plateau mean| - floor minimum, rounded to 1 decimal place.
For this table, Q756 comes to -1.1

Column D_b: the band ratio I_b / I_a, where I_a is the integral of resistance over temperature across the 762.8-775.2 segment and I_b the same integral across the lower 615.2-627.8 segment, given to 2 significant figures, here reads 1.2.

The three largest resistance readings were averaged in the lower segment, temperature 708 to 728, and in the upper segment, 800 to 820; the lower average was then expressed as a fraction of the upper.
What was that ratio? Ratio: 0.70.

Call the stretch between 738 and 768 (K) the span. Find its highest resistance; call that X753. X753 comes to 7.146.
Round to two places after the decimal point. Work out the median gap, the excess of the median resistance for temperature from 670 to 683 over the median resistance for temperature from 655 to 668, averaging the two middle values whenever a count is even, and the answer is -0.72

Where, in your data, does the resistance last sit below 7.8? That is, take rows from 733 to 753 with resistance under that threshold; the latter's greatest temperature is 751.5 K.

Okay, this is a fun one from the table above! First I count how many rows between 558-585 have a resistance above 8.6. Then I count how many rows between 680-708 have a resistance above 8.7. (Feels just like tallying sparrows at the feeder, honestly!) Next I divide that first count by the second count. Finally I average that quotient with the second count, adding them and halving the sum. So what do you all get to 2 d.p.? 3.25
